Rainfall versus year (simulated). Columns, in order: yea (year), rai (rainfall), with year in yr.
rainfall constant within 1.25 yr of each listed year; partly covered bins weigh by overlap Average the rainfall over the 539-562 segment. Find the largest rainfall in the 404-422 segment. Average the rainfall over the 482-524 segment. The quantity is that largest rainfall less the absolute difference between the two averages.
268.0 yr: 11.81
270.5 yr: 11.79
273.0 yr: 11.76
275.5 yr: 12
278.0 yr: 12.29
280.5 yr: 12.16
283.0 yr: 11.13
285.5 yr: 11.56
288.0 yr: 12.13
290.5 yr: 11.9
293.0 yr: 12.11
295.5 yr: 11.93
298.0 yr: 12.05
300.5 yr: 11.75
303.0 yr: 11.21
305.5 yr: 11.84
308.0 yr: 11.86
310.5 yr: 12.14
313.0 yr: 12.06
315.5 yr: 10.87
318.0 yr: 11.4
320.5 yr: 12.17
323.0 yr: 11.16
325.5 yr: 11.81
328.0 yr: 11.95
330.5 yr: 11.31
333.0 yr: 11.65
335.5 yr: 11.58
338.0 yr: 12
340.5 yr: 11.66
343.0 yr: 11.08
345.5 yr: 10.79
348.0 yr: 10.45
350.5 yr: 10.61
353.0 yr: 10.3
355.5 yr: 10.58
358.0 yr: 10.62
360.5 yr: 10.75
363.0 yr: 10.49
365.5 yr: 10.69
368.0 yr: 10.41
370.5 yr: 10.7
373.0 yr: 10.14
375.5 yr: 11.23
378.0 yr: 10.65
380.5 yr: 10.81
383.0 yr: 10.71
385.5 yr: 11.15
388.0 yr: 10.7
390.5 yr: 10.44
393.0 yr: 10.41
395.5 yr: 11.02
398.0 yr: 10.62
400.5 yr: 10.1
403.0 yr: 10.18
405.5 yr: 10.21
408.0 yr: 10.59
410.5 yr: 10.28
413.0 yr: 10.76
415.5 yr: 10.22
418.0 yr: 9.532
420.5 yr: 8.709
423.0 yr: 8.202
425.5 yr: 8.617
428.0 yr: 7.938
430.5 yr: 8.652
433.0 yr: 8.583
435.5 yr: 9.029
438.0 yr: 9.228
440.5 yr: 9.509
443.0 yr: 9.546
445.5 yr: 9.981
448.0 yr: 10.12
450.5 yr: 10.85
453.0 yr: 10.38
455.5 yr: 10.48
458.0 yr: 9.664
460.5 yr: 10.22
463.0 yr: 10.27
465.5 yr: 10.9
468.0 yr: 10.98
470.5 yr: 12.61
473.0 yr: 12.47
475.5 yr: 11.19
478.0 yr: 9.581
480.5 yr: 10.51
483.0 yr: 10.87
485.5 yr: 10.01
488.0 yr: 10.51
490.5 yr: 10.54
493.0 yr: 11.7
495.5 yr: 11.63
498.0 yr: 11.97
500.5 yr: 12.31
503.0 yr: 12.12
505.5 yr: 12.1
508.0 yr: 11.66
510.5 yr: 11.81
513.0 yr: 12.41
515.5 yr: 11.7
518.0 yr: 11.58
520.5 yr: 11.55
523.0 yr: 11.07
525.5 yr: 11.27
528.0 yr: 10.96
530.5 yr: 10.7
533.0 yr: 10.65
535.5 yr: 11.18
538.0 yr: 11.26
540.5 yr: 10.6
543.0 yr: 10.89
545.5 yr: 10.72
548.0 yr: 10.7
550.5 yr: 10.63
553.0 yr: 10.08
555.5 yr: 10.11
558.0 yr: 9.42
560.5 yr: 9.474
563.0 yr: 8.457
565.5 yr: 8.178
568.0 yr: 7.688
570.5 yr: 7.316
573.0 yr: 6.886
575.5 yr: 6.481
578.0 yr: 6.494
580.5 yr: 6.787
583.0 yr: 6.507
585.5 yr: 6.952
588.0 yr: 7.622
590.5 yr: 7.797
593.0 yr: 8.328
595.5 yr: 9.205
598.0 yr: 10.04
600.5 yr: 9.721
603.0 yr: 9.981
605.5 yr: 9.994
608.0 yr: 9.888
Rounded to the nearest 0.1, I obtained 9.5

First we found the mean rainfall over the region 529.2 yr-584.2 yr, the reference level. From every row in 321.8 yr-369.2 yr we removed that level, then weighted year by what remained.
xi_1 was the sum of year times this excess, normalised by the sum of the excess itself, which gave 342.3 yr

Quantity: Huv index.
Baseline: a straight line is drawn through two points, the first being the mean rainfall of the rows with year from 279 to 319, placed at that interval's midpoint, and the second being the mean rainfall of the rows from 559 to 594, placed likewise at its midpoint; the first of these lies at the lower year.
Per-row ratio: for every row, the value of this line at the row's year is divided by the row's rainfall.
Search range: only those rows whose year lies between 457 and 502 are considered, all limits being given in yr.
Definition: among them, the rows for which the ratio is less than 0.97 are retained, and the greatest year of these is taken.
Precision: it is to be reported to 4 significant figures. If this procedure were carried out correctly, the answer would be 500.5 yr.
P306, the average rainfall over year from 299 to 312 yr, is 11.8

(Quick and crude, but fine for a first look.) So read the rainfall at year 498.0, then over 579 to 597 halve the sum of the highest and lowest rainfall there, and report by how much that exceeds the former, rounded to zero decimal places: -4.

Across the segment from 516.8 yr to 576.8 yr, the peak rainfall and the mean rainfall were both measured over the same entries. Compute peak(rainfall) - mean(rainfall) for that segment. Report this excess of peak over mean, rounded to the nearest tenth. 1.7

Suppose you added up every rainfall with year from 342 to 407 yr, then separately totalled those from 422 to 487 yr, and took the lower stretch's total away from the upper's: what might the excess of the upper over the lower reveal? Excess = -15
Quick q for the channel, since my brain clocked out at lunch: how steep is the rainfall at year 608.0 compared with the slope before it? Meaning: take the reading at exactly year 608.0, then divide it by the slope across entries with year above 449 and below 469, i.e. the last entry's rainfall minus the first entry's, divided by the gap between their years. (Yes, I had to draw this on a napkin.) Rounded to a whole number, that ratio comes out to 1331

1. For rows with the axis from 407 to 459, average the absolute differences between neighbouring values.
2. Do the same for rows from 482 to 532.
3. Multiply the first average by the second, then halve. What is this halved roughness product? 0.080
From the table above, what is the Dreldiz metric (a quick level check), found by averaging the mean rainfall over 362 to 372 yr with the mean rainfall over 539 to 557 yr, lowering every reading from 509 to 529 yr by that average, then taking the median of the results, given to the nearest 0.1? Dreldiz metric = 1.0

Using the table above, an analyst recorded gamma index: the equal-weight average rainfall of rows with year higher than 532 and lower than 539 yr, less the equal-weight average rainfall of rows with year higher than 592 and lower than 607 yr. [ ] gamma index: 1.5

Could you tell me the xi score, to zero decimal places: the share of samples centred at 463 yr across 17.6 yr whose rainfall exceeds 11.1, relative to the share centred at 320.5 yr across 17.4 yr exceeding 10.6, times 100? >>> 14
